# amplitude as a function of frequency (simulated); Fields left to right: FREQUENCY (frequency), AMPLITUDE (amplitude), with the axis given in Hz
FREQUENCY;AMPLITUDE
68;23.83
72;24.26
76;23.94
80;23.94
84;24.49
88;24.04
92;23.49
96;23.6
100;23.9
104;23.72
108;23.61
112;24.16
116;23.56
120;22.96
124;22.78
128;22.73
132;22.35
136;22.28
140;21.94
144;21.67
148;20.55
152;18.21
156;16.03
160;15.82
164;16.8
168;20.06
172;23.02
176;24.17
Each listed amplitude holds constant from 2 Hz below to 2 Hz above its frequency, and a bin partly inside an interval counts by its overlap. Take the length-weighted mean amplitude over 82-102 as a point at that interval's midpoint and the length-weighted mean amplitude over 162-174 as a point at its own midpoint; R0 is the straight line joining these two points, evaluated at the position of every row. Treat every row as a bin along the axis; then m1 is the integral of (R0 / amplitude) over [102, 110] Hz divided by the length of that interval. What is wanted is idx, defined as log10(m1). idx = -0.009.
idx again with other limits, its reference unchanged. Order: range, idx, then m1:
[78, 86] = 0.004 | 1.01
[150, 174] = 0.052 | 1.13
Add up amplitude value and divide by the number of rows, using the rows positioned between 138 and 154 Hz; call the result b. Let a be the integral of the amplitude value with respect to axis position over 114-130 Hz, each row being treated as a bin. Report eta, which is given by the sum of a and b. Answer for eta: 389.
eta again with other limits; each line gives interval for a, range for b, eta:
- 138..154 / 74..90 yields 354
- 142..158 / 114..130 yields 329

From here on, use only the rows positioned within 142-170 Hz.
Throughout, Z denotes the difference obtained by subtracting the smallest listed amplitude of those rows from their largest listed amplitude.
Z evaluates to 5.85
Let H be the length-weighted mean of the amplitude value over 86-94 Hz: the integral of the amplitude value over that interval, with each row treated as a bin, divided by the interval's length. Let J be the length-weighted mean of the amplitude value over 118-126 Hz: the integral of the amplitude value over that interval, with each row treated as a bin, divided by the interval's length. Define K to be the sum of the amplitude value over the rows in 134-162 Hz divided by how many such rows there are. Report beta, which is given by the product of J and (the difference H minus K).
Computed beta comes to 98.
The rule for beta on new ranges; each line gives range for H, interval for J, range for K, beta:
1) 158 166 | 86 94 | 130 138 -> -143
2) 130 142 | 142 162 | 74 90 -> -35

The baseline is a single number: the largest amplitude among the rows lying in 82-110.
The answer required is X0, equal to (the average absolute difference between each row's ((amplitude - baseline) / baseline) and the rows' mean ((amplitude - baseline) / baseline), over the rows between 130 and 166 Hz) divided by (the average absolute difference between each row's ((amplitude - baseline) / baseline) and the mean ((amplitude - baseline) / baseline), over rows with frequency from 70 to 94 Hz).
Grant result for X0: 11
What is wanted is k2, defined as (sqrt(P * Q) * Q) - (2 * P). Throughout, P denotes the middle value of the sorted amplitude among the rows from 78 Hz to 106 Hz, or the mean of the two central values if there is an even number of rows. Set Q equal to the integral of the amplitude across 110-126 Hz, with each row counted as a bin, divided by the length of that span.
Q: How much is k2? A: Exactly 504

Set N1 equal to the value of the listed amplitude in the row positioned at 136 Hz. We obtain 22.28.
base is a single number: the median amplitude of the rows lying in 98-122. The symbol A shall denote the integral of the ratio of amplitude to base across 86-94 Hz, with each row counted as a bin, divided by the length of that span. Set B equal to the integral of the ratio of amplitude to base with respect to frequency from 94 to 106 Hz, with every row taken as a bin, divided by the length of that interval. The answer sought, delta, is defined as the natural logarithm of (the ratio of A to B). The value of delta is 0.00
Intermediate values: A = 1.00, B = 1.00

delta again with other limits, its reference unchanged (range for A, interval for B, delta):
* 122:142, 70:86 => -0.07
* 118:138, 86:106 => -0.05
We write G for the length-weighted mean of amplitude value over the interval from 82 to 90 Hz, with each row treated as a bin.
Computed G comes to 24.3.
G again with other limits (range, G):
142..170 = 18.4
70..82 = 24.0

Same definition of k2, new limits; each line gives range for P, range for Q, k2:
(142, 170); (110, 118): 461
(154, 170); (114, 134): 410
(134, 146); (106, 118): 499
